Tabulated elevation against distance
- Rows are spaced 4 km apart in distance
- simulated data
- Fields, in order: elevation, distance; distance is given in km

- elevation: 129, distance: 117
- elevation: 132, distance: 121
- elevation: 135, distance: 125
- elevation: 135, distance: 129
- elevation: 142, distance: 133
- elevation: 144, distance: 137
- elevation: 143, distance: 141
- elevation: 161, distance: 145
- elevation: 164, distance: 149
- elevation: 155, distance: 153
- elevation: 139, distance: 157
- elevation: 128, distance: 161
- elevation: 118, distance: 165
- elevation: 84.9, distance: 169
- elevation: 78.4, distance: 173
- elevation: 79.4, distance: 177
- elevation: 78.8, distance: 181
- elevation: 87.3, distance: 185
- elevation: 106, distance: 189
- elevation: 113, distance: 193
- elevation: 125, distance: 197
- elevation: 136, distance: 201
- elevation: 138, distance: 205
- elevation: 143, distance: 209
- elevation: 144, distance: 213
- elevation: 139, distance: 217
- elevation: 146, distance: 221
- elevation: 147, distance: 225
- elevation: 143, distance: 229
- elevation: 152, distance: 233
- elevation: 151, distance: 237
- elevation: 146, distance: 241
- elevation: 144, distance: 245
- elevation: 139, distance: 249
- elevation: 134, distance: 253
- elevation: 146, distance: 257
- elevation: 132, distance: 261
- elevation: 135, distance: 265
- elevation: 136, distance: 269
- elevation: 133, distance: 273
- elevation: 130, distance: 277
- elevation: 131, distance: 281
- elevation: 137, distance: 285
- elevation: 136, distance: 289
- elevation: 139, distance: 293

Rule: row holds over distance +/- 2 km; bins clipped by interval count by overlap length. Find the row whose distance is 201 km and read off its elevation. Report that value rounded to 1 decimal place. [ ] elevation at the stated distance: 136.0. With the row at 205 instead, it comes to 138.0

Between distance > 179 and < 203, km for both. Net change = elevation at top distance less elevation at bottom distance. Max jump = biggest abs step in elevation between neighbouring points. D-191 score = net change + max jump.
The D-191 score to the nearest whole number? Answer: 76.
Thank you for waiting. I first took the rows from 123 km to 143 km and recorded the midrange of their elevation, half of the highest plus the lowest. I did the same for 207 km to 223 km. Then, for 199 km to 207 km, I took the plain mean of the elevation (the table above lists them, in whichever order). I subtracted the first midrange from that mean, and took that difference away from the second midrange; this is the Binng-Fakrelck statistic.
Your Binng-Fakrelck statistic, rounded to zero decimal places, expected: 145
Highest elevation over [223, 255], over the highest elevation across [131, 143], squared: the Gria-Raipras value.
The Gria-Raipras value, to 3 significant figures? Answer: 1.11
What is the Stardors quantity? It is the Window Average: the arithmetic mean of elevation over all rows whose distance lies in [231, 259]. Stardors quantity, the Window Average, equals 145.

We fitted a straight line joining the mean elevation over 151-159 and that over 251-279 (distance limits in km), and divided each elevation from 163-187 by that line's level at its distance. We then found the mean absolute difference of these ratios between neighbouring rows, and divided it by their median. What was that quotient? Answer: 0.12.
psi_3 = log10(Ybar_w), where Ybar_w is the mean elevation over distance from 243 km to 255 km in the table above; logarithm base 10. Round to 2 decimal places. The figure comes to 2.14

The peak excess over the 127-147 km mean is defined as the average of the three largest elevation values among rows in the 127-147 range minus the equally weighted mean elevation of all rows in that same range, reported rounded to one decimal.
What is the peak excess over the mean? 4.3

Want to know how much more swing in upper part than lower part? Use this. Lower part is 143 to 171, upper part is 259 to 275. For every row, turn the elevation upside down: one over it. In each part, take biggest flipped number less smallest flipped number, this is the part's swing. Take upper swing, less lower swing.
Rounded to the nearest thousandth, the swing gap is -0.005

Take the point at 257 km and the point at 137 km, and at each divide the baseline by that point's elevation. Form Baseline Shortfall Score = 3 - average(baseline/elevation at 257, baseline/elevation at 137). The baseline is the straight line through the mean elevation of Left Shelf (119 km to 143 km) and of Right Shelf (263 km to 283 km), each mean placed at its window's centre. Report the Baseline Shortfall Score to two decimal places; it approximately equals 2.06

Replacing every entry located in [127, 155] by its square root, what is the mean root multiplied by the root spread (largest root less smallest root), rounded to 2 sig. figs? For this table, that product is 14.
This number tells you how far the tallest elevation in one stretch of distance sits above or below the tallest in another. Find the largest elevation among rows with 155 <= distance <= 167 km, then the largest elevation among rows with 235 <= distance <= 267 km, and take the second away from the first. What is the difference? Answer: -12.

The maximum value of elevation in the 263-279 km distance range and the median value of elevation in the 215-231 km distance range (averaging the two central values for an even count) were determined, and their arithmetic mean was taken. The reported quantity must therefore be 140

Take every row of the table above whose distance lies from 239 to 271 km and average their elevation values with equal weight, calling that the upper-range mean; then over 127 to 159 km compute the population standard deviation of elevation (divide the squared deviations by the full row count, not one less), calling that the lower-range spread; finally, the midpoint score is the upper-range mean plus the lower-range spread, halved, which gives 75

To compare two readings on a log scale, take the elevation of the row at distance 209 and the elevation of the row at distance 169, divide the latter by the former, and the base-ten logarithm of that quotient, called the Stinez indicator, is -0.23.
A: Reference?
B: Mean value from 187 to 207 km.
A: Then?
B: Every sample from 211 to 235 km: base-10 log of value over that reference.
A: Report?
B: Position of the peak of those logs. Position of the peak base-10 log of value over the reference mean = 233 km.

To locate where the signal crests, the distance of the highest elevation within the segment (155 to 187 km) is 157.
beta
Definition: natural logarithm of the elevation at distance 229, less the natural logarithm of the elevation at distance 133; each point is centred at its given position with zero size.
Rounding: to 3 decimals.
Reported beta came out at 0.007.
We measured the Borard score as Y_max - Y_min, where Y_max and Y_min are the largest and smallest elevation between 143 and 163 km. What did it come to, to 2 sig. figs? 36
